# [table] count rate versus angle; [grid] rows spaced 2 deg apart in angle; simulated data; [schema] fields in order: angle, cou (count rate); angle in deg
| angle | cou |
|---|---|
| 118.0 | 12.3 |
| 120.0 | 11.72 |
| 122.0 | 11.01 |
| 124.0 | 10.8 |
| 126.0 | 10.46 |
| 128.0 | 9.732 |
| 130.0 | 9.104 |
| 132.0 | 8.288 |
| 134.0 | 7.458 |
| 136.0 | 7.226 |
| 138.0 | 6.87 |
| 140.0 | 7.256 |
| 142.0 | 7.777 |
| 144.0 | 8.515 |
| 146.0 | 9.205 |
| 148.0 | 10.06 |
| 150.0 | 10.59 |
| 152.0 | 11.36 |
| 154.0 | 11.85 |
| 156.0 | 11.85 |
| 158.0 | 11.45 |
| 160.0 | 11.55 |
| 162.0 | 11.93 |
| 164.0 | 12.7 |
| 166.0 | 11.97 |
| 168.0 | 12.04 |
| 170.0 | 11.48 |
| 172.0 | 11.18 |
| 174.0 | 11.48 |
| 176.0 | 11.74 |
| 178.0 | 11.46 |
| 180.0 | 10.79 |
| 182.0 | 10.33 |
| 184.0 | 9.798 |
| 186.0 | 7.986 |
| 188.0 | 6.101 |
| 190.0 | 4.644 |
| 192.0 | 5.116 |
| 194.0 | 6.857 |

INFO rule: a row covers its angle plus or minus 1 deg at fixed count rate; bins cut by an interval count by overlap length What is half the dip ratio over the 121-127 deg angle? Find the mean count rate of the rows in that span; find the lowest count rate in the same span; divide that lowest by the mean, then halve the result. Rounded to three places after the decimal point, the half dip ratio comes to 0.486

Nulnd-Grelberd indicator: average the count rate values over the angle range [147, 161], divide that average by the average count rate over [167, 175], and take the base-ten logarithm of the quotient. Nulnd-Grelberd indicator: -0.01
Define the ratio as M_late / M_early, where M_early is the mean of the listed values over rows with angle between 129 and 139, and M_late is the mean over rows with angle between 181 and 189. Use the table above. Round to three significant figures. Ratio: 1.10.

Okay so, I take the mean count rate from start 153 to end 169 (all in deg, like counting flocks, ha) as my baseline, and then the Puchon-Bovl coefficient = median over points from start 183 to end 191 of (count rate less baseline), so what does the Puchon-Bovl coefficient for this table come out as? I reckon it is -4.9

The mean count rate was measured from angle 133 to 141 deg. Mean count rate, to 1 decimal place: 7.2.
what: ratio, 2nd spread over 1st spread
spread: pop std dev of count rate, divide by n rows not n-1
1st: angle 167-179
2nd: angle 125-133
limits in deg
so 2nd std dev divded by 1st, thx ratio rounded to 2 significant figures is 3.0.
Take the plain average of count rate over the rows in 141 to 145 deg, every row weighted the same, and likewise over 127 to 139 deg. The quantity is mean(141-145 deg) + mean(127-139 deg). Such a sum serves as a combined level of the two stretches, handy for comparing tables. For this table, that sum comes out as 16.3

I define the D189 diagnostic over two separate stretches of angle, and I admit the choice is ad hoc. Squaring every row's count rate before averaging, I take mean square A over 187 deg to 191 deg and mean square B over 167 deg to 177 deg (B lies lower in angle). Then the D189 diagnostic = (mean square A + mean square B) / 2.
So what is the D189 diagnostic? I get 82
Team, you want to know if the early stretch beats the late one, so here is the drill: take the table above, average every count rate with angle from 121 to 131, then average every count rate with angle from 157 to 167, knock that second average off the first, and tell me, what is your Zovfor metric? -1.7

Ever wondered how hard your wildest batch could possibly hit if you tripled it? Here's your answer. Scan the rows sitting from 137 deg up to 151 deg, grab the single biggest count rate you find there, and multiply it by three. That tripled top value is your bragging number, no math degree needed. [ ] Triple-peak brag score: 31.77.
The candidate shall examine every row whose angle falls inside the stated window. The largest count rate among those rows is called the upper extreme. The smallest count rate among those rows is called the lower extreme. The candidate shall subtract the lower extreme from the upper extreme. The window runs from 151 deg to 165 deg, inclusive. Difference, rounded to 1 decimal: 1.3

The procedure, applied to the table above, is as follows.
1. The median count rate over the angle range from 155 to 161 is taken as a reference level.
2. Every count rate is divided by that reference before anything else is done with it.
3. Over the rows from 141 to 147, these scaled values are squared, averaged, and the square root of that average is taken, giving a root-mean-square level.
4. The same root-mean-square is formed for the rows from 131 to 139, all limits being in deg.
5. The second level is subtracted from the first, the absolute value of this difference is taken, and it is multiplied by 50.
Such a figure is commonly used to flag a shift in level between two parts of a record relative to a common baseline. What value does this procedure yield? 4.5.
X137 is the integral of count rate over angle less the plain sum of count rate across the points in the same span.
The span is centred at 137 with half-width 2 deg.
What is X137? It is 14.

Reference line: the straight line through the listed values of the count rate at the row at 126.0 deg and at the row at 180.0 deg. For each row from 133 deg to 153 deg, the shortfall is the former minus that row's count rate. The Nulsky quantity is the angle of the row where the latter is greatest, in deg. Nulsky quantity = 138.0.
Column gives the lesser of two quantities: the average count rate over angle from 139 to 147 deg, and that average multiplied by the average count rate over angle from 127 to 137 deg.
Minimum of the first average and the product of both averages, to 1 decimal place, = 8.2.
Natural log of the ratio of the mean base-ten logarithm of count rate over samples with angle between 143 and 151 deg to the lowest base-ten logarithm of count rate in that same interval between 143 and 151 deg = 0.053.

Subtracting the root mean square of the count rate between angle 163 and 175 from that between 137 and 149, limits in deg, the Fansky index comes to -3.5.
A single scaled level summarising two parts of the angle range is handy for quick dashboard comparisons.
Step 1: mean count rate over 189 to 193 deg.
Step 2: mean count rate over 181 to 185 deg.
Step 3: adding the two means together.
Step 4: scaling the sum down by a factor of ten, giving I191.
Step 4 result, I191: 1.5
